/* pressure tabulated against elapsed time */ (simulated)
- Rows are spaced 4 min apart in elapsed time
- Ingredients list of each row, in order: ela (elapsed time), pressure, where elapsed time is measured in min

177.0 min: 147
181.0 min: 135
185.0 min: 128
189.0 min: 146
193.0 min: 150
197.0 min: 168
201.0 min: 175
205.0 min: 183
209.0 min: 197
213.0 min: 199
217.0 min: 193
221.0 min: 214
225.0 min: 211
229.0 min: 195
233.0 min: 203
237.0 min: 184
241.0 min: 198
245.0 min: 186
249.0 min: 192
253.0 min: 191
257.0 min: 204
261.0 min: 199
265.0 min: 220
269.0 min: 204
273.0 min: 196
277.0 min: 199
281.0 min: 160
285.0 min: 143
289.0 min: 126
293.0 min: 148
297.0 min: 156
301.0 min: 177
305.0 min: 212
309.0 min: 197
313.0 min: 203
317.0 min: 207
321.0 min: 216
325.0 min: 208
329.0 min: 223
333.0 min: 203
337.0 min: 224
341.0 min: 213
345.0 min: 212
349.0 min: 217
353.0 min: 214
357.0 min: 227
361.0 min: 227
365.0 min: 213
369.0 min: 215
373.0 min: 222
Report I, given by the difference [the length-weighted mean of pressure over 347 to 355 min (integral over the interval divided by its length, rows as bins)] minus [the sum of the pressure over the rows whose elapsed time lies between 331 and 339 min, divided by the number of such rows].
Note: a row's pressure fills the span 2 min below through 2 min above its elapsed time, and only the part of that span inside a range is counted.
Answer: 2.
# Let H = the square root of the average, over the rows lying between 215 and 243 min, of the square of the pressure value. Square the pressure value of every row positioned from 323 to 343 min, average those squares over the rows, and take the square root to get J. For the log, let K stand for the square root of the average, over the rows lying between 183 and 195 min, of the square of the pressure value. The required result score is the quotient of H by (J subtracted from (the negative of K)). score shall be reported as -0.56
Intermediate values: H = 200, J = 214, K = 142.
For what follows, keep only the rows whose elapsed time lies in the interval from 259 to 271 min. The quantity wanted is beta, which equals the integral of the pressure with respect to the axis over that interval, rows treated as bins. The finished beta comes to 2492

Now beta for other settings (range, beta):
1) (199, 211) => 2220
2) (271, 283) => 2220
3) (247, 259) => 2348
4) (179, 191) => 1636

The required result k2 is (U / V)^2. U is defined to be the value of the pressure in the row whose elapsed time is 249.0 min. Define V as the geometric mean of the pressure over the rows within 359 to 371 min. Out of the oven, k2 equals 0.77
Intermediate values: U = 192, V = 218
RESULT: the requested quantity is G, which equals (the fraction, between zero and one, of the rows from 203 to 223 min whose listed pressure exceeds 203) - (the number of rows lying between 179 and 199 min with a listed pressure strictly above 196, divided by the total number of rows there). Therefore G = 0.2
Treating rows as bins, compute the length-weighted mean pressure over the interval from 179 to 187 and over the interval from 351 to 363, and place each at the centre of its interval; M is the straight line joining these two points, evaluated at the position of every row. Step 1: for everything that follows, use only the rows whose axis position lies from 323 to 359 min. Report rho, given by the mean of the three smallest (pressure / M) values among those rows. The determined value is 0.97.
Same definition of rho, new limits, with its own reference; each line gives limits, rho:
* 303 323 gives 1.01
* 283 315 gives 0.74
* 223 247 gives 1.17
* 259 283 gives 1.02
